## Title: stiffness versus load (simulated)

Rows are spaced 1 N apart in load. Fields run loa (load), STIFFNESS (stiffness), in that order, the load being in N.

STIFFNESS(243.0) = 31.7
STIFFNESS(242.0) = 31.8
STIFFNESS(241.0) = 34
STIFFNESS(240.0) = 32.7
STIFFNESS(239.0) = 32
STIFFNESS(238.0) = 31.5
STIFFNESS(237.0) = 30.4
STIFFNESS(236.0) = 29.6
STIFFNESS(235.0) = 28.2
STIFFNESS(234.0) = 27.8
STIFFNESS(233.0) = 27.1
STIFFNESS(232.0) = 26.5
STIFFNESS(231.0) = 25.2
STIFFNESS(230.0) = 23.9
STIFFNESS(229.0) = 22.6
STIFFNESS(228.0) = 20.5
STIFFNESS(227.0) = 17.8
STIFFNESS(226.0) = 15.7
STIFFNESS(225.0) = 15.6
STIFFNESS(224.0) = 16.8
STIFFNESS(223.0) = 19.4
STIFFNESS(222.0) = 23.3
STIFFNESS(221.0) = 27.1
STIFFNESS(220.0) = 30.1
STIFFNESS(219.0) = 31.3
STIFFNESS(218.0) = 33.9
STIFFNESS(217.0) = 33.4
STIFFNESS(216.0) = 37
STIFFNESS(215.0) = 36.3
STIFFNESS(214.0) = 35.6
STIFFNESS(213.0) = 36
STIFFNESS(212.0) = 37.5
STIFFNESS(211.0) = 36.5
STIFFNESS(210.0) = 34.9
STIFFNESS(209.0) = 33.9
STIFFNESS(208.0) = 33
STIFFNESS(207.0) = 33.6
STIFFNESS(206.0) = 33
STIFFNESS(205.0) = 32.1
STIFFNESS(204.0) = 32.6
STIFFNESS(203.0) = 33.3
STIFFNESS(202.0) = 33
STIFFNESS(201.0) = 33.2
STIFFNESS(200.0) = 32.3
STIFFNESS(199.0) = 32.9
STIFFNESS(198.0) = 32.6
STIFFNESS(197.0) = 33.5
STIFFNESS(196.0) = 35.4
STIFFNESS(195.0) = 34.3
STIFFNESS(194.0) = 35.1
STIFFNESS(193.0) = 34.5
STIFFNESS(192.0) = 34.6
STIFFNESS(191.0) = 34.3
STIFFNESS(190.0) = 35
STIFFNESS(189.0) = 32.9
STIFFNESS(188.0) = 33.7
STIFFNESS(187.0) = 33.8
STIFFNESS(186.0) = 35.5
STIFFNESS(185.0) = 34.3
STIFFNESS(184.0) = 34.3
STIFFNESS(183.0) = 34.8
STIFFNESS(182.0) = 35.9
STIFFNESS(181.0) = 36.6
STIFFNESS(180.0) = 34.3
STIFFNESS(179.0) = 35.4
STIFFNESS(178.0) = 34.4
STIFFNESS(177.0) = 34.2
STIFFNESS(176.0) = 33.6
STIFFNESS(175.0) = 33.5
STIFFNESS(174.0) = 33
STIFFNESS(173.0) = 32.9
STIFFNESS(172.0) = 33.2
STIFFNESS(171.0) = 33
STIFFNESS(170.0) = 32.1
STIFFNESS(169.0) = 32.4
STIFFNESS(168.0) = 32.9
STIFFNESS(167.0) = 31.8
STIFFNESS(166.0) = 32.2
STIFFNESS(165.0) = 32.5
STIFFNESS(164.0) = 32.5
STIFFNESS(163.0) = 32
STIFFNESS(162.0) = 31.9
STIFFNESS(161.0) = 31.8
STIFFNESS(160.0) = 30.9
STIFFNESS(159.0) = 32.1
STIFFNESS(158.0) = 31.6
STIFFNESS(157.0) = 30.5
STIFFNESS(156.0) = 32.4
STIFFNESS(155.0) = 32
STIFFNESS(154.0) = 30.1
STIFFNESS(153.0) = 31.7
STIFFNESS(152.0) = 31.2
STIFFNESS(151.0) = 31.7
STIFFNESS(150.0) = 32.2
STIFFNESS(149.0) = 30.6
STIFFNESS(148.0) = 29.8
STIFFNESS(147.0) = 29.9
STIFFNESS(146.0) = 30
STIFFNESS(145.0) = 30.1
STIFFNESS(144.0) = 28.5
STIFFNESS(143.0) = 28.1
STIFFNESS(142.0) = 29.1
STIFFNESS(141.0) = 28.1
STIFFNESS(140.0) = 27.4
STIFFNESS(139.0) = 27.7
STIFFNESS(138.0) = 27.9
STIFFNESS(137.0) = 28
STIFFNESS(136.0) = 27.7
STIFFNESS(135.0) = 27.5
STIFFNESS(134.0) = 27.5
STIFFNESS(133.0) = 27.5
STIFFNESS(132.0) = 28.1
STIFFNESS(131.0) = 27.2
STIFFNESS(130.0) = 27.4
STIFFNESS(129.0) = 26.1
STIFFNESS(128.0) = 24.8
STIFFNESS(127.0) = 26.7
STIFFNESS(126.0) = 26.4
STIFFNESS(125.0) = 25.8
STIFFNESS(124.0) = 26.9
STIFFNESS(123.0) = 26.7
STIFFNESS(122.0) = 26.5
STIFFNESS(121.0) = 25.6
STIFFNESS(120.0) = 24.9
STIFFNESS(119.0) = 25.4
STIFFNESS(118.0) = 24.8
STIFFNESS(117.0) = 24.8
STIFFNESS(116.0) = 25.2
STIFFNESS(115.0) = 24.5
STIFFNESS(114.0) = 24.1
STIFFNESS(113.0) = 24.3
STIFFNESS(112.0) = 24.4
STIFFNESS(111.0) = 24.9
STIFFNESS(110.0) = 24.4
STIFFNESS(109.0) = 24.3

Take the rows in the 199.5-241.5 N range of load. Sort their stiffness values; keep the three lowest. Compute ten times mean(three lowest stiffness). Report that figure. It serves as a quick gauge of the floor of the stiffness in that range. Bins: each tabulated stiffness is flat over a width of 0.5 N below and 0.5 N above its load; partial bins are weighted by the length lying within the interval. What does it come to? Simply 160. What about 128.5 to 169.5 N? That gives 269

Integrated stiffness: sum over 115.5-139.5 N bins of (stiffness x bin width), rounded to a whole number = 637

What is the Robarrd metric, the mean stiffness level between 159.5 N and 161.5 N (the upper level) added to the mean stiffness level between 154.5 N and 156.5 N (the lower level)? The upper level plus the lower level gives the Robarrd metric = 64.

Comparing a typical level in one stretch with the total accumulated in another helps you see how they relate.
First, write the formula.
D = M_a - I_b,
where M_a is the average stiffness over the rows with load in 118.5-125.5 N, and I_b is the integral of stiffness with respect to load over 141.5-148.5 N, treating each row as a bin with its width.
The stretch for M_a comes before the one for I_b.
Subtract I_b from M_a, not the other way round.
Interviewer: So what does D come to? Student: -180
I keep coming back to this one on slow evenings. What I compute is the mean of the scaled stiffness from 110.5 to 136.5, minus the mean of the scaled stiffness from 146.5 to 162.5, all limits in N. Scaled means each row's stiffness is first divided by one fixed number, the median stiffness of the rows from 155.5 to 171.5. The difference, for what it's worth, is -0.2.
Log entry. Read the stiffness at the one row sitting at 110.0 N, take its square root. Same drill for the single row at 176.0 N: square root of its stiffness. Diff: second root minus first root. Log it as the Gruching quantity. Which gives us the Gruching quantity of 0.9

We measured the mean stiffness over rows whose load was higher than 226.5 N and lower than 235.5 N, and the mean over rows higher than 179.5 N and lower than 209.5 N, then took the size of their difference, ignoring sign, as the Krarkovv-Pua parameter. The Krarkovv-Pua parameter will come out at 10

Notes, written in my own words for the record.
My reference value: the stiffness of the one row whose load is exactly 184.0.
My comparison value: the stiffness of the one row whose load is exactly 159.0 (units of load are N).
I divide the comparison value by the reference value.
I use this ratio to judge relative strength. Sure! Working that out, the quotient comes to 0.94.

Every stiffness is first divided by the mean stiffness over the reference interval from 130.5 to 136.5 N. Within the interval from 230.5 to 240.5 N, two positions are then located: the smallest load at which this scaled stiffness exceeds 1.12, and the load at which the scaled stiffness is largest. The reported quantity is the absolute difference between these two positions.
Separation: 2 N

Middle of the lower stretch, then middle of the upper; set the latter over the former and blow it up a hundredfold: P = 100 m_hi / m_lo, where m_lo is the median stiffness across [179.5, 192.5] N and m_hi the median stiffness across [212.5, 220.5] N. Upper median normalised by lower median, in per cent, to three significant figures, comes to 101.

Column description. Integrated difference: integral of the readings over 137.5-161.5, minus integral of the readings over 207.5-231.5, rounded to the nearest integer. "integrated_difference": 48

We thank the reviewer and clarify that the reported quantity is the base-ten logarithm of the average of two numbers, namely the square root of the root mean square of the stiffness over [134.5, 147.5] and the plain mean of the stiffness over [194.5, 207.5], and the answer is 1.285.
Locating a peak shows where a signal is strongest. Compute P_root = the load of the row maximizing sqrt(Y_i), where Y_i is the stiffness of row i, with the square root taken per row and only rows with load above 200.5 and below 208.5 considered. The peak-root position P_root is 207.0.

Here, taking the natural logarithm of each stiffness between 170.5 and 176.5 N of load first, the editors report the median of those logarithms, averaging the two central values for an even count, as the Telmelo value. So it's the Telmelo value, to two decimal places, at 3.50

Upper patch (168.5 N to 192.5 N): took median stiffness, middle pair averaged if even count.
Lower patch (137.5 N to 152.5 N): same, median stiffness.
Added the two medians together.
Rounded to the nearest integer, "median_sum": 64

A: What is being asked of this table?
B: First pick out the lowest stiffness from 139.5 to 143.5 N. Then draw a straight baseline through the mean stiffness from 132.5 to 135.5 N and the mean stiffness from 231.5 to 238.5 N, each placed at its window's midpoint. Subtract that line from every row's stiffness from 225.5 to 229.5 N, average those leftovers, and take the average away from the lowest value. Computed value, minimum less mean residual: 36.9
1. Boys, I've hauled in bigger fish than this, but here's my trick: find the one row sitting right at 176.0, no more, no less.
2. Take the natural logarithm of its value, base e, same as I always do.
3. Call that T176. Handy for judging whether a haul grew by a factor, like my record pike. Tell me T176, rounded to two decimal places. 3.51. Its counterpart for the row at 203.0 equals 3.51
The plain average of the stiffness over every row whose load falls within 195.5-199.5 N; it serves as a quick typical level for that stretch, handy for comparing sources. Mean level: 34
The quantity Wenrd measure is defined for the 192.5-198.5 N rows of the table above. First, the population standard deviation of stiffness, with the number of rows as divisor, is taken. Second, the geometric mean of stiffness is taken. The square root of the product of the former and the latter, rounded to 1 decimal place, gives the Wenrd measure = 5.7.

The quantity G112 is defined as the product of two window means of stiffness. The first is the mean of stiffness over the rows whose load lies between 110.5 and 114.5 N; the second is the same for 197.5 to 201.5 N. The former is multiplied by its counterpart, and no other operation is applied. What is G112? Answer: 800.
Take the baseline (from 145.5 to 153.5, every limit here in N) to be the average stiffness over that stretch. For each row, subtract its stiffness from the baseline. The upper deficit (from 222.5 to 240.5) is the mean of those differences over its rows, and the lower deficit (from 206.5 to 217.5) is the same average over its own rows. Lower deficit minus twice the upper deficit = -17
